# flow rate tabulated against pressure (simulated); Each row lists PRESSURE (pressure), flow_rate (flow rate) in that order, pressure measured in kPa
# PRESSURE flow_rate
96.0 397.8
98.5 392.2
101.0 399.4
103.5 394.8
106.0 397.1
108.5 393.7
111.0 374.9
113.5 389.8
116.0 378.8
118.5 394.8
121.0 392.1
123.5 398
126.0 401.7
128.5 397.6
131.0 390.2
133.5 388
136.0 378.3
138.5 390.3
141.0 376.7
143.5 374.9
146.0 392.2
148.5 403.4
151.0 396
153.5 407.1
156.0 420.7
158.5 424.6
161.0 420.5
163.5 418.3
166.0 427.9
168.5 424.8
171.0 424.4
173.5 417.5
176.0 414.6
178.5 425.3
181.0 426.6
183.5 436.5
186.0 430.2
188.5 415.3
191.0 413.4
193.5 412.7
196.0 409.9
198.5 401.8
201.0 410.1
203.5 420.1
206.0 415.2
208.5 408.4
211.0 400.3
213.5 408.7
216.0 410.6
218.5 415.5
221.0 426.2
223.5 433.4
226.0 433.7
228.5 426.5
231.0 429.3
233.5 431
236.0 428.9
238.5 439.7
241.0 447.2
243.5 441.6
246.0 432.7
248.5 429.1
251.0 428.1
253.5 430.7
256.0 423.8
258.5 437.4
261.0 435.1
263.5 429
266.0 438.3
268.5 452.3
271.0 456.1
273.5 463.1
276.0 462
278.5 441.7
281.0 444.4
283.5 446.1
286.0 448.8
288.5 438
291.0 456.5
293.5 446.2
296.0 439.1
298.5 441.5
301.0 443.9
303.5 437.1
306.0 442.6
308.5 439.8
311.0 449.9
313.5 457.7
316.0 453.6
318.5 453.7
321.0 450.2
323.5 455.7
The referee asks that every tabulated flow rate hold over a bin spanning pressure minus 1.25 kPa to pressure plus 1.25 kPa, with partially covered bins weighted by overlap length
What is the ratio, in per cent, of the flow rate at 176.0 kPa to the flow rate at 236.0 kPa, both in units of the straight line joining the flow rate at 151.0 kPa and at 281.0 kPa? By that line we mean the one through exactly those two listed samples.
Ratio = 102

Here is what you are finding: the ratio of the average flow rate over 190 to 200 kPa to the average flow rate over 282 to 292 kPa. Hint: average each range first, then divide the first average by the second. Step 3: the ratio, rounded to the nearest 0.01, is 0.92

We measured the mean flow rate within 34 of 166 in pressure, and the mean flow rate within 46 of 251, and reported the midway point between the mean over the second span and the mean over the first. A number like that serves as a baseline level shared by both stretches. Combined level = 422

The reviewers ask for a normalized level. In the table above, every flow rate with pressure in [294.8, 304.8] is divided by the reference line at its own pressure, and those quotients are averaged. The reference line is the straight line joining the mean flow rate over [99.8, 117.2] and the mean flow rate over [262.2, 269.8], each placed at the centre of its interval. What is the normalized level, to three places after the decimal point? 0.977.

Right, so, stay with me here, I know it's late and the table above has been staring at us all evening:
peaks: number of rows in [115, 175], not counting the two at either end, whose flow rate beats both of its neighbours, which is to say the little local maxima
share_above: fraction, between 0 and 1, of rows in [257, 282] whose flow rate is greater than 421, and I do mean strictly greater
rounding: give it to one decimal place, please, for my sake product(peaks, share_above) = 6.0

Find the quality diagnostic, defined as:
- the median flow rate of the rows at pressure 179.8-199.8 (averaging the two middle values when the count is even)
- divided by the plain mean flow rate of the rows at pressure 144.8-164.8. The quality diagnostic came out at 1.01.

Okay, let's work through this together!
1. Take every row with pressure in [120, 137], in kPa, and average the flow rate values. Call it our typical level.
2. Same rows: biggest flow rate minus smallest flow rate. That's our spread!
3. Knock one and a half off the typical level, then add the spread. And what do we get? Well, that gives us 414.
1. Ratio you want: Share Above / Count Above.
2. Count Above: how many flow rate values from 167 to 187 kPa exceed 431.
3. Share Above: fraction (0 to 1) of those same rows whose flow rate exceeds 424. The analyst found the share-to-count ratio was 0.75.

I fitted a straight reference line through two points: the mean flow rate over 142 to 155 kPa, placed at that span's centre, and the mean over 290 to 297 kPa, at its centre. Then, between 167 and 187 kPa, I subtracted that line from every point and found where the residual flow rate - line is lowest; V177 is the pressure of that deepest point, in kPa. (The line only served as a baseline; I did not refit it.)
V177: 176.0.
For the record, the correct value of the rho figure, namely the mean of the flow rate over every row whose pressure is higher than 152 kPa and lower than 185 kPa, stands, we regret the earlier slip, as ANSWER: 422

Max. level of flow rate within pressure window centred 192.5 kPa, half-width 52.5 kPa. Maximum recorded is 447.2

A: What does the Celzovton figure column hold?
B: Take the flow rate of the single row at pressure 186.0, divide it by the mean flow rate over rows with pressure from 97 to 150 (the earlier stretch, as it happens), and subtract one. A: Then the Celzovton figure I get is 0.102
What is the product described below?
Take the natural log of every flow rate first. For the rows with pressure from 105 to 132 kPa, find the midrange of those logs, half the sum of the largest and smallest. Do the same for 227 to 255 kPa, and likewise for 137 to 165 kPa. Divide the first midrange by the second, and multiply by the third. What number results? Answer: 5.87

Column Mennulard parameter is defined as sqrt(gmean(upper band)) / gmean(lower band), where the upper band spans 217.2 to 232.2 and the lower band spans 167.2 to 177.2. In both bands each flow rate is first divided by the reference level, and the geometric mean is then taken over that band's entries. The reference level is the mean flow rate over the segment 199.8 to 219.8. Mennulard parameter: 1.00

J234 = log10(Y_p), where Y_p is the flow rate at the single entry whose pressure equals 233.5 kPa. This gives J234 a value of 2.63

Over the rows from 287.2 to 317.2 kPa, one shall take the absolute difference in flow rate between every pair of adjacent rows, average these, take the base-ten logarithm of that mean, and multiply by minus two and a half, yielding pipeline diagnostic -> -2.12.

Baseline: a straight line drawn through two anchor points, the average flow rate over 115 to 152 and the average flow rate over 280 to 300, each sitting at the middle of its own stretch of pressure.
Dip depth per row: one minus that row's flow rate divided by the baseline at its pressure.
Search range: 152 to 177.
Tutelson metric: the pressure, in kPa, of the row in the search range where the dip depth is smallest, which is 166.0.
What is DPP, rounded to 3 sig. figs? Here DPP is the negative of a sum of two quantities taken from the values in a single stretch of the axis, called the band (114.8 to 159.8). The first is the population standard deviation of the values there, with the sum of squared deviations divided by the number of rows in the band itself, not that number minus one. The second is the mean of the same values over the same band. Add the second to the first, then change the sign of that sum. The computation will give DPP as -408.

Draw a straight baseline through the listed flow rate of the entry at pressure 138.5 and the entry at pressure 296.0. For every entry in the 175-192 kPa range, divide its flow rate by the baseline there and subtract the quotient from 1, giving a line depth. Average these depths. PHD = -0.047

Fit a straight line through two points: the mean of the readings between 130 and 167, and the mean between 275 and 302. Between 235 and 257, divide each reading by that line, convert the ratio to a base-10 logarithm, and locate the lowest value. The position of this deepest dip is 256.0 kPa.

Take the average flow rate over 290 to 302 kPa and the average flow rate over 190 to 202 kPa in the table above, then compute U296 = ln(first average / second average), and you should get 0.084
